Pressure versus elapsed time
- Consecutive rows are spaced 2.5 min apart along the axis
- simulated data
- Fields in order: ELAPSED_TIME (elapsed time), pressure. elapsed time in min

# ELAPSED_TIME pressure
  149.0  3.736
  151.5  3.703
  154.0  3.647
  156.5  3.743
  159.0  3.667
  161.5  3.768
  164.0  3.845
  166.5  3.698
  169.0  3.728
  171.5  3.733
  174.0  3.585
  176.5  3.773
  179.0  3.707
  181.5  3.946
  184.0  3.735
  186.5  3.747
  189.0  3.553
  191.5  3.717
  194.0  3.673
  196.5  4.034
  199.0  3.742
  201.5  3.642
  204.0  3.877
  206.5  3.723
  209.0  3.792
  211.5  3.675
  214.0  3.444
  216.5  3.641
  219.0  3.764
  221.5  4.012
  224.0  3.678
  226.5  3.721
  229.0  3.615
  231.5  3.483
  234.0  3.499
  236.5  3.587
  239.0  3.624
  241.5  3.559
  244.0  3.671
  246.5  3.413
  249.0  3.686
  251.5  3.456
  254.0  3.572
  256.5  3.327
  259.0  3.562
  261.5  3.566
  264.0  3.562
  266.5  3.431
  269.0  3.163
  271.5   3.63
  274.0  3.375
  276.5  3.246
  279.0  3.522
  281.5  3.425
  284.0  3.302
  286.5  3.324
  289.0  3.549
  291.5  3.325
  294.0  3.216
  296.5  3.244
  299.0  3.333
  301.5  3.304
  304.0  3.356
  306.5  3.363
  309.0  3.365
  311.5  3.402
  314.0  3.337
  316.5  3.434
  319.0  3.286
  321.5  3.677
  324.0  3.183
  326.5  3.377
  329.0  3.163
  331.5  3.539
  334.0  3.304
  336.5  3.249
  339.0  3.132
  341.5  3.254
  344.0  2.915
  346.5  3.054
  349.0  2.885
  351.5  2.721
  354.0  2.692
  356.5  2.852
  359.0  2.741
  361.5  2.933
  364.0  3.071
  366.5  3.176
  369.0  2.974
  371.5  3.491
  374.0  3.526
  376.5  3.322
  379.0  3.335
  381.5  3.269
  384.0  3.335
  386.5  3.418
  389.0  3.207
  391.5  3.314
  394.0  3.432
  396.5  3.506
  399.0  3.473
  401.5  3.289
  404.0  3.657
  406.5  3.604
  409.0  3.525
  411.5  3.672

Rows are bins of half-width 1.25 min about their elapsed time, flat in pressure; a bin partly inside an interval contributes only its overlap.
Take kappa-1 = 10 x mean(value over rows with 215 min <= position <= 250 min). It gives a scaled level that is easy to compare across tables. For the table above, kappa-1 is 36.4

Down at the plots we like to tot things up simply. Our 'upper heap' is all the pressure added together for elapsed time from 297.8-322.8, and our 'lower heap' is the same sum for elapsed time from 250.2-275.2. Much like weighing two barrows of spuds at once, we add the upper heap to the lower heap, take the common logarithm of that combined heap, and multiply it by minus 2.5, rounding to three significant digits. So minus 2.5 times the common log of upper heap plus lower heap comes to -4.59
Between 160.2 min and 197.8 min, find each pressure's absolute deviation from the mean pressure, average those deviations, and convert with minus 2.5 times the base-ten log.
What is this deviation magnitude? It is 2.7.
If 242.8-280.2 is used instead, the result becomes 2.3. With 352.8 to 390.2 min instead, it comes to 1.6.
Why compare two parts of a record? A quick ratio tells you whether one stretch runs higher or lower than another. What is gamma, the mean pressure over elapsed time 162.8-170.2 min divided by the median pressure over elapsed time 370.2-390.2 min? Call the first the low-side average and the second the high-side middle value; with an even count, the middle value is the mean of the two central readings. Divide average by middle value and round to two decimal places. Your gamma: 1.13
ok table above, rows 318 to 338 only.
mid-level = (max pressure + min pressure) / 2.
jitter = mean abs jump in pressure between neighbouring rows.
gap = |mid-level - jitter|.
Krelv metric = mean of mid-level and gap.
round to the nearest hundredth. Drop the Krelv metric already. 3.28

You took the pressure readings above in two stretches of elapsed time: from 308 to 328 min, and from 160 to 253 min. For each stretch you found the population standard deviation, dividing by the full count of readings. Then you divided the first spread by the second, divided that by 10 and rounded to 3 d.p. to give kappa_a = 0.094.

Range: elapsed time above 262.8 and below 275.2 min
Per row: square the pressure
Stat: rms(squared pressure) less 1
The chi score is 10.9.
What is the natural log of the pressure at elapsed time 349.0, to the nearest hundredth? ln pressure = 1.06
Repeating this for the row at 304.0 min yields 1.21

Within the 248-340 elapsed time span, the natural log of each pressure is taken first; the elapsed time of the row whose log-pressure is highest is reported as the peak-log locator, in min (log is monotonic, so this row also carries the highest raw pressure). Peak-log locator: 249.0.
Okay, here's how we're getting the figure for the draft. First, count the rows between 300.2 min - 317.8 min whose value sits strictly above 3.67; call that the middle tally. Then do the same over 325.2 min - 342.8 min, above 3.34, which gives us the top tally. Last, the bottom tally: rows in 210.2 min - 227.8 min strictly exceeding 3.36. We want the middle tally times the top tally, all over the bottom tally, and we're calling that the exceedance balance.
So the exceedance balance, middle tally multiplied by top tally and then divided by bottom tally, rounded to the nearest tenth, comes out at 0.0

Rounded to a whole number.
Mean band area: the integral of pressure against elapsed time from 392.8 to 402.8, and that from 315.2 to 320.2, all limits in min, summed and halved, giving 26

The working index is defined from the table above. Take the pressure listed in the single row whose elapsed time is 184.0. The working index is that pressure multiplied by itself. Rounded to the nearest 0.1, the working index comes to 14.0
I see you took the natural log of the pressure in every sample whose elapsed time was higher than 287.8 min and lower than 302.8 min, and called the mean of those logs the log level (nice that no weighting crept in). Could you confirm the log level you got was 1.20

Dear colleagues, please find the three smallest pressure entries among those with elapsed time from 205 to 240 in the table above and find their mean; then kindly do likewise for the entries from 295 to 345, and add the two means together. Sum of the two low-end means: 6.5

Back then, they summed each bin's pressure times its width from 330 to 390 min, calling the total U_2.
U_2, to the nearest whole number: 188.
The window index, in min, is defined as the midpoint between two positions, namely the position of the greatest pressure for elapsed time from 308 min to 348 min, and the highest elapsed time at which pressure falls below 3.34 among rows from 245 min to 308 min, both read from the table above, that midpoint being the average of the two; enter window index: 311.5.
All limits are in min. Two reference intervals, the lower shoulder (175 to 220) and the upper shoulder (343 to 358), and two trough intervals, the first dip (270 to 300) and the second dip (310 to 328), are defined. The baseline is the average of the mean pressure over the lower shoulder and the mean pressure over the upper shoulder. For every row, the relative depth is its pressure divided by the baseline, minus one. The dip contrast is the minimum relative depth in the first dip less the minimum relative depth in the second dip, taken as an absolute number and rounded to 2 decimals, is 0.01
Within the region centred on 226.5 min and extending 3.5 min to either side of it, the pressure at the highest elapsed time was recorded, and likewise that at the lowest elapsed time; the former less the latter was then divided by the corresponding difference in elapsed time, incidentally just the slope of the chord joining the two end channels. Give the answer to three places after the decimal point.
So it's -0.013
